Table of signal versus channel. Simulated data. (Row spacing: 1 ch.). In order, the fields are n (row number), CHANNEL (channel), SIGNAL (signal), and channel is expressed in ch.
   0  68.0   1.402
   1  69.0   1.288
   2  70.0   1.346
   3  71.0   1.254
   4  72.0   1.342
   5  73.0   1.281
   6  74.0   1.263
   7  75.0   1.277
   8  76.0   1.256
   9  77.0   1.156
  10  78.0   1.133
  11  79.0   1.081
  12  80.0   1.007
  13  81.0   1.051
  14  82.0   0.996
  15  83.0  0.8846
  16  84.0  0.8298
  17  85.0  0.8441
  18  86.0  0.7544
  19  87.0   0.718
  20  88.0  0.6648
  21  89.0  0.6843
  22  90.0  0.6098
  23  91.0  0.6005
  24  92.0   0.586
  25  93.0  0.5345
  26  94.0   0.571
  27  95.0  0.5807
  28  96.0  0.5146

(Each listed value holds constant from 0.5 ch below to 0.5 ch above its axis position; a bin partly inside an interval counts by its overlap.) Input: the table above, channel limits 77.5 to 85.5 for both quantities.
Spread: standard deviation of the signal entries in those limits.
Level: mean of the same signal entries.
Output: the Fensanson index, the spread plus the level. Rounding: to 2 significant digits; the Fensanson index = 1.1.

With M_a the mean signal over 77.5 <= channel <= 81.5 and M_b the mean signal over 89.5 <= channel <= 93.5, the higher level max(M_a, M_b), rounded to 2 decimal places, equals 1.07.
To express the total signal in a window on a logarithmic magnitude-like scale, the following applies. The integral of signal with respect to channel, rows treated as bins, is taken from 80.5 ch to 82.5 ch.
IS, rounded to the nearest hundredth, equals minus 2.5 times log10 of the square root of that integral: -0.39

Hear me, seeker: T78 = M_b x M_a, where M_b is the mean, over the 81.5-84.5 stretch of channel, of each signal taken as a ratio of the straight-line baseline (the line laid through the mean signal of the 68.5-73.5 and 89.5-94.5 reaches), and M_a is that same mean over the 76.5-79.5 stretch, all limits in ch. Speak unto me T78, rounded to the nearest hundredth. 1.07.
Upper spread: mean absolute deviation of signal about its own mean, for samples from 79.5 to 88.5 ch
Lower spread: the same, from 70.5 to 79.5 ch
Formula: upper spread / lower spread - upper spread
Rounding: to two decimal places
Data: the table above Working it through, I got 1.48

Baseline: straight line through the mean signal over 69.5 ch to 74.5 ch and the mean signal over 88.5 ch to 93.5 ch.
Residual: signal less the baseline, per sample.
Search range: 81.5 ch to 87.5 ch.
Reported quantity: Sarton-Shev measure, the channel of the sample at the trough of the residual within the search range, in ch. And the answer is 86.0 ch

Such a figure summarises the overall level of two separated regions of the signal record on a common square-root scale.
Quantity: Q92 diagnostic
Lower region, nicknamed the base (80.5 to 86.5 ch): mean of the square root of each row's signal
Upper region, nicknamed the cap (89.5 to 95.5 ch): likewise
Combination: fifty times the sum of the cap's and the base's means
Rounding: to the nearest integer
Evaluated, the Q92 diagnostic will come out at 85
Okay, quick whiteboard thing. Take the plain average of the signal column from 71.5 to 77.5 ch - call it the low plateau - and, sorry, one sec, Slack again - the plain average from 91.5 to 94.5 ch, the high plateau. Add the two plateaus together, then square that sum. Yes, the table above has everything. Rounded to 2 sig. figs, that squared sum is 3.3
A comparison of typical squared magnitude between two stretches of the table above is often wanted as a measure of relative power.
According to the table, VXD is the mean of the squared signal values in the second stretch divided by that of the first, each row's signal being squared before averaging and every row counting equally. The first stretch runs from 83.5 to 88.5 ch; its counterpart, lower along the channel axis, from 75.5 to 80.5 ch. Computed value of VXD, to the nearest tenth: 2.2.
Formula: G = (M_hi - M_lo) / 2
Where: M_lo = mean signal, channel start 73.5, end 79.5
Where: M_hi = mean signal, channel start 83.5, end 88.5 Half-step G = -0.22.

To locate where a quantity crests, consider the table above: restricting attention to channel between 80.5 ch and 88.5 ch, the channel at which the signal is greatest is 81.0 ch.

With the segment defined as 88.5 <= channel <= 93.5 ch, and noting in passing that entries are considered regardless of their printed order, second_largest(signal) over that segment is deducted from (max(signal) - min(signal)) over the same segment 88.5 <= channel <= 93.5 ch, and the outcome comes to -0.46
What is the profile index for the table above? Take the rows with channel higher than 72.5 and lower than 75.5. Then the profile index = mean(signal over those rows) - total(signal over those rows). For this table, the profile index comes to -2.5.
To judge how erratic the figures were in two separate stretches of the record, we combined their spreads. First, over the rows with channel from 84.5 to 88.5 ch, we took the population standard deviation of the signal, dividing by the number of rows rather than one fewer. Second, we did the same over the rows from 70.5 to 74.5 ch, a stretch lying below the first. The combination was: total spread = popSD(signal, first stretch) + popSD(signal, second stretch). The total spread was 0.100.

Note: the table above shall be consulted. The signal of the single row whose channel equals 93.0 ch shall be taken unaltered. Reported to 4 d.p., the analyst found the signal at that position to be 0.5345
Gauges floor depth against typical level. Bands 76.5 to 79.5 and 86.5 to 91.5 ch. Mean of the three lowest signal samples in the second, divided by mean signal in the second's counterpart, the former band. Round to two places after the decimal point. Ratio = 0.56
